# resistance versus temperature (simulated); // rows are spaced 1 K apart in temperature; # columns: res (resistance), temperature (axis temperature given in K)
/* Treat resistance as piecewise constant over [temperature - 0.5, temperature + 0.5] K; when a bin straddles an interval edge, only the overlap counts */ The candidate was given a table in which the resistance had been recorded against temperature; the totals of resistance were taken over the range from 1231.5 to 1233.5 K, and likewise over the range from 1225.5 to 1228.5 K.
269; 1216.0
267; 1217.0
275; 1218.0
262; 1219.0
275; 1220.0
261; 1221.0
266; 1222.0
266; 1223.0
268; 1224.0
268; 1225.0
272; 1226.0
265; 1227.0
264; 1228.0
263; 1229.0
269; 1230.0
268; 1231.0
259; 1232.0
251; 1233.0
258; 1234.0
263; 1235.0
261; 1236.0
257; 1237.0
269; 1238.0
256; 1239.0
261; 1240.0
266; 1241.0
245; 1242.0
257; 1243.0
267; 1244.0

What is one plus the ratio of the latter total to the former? 2.6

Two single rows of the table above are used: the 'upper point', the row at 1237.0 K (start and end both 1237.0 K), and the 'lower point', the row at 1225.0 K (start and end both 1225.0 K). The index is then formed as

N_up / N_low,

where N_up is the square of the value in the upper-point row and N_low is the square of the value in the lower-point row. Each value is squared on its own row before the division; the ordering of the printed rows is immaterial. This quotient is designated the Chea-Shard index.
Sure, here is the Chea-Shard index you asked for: 0.92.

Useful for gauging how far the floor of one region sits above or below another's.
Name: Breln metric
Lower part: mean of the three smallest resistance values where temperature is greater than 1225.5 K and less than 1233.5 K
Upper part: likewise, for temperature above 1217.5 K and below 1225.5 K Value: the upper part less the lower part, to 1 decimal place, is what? 5.3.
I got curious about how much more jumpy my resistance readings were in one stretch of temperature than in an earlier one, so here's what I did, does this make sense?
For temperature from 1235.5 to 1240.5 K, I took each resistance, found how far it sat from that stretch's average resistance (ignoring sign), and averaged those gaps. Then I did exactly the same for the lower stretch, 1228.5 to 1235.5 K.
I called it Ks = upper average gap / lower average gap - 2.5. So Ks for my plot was -1.78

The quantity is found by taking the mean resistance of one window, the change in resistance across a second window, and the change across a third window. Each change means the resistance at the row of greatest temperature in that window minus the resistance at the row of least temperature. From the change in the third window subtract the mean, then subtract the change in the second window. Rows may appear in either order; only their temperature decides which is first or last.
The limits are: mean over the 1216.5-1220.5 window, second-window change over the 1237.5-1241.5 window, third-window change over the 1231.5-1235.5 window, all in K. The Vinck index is -263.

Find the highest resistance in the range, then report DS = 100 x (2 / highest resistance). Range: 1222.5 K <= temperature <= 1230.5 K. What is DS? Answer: 0.735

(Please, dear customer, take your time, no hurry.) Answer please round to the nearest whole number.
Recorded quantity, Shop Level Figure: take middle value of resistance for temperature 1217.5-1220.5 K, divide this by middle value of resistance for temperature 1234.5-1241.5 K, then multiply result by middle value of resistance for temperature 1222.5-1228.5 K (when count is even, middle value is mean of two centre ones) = 281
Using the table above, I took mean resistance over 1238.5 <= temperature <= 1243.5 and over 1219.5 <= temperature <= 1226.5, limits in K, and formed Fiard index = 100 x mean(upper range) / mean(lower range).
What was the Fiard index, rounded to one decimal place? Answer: 95.9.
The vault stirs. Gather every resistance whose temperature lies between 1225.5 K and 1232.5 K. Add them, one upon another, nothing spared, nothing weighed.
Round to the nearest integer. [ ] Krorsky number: 1860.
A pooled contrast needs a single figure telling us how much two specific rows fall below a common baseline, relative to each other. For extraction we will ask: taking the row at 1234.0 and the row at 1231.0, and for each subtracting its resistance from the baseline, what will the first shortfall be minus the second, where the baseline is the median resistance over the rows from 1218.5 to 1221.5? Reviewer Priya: 10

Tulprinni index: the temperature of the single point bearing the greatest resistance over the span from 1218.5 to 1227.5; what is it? 1220.0 K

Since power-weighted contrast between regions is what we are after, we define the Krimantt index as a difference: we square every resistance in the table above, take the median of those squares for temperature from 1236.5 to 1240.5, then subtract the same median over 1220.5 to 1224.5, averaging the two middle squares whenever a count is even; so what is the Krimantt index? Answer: -3671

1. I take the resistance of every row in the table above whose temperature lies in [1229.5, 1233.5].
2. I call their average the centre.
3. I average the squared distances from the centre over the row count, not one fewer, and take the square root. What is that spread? 7.3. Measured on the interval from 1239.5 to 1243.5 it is 7.8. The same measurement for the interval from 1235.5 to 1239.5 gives 5.1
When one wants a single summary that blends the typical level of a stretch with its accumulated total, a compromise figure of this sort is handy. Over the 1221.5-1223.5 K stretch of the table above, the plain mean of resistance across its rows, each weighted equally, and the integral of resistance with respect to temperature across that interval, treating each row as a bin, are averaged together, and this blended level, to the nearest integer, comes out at 399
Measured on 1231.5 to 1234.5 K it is 512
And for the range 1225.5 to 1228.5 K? 534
